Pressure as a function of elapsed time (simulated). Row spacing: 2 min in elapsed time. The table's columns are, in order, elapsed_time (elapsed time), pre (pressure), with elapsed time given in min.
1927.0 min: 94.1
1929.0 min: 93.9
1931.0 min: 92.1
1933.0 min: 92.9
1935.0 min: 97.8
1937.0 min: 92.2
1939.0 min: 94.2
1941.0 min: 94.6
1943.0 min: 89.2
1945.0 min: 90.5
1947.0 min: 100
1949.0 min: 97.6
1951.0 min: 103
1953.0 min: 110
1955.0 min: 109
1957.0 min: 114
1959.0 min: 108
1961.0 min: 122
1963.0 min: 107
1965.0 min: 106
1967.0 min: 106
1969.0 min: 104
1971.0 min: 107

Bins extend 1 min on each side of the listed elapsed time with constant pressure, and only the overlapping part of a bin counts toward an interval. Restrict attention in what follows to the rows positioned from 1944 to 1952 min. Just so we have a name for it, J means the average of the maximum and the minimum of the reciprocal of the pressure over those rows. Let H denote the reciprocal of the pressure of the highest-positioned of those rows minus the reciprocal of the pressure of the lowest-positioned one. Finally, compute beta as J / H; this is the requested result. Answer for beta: -8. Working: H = -0.0013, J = 0.0104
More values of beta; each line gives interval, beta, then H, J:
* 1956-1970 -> 11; 0.0008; 0.0089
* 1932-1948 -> -14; -0.0008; 0.0106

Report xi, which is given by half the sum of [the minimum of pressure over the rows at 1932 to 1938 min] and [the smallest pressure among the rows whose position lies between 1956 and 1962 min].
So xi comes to 100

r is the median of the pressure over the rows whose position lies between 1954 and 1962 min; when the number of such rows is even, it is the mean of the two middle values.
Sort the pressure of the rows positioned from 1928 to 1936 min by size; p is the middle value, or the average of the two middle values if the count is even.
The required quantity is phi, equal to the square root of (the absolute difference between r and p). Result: 4.3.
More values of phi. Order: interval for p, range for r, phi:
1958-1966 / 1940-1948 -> 3.9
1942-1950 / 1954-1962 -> 4.2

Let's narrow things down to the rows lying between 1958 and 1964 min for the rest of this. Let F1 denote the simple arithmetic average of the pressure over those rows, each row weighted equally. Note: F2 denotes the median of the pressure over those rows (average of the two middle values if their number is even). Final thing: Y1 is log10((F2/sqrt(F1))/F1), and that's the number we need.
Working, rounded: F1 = 112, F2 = 108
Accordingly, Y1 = -1.04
